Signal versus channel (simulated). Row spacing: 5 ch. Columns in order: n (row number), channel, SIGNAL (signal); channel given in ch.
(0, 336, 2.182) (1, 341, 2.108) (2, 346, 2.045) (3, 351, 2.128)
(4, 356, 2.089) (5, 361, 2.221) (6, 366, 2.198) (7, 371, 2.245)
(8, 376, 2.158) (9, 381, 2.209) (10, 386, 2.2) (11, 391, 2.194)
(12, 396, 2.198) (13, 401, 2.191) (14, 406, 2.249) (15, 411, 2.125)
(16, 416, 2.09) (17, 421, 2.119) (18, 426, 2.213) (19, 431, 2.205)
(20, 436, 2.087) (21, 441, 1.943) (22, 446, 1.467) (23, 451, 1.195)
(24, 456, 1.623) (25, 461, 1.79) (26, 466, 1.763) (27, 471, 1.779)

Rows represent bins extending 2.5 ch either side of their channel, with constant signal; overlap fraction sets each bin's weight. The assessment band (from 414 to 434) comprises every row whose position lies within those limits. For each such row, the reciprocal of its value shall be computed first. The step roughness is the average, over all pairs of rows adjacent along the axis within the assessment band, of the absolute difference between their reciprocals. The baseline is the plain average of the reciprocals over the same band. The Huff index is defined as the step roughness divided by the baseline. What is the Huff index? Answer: 0.020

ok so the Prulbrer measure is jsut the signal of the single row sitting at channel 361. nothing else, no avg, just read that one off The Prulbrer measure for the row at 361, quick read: 2.221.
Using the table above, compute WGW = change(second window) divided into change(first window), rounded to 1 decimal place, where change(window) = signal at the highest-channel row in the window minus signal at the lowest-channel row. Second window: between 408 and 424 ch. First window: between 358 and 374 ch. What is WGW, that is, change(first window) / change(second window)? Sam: -4.0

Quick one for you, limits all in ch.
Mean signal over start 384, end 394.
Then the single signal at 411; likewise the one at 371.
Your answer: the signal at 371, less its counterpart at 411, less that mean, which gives -2.08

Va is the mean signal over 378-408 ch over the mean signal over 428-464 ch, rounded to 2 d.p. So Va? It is 1.25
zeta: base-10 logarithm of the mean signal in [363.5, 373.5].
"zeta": 0.347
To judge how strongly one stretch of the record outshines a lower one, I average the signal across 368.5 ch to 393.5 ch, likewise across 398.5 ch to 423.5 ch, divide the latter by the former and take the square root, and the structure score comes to 0.989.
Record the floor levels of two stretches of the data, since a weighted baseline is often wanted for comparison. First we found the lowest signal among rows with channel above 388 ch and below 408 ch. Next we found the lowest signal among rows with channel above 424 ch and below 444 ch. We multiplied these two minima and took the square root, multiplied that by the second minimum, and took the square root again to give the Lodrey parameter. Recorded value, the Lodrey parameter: 2.00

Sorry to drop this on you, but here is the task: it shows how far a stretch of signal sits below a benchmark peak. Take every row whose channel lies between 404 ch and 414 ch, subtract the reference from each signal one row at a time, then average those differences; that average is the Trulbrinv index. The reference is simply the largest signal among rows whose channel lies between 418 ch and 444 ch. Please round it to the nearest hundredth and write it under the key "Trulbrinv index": -0.03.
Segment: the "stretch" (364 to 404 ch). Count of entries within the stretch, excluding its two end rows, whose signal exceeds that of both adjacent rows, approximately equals 3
